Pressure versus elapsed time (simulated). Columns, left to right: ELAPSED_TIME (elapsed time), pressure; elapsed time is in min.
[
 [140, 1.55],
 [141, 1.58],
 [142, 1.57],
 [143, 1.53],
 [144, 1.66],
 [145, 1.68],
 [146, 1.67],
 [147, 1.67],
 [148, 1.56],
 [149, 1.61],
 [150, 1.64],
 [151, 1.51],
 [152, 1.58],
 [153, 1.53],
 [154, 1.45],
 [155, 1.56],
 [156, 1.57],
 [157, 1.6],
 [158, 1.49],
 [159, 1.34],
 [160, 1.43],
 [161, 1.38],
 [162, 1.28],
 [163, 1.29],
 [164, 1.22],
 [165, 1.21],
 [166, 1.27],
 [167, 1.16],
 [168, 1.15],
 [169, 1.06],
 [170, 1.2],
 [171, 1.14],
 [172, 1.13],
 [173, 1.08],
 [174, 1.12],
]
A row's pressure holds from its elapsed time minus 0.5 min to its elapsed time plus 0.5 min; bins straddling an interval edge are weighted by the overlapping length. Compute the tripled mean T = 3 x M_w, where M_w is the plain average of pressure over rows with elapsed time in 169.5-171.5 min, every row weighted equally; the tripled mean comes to 3.5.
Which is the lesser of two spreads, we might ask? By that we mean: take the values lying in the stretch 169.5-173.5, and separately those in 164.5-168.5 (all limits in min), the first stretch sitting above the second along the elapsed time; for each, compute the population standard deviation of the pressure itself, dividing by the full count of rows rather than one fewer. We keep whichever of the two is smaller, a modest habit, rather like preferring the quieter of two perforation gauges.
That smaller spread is 0.043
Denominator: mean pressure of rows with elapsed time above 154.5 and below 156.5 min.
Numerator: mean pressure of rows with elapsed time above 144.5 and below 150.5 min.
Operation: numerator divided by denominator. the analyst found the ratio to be 1.0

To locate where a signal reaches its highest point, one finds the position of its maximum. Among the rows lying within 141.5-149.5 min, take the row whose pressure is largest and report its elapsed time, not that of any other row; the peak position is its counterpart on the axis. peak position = 145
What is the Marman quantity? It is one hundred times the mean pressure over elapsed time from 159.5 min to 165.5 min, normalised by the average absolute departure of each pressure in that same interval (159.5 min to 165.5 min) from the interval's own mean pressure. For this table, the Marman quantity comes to 1890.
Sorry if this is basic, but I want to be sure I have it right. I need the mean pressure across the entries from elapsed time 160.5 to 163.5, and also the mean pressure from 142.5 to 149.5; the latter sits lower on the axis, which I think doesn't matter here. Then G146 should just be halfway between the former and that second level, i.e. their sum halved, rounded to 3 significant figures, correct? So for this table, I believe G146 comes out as 1.47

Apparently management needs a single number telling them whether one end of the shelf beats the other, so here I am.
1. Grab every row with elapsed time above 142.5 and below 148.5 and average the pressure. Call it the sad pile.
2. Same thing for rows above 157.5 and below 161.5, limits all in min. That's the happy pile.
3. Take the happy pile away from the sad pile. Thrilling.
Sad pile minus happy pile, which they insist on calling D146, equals 0.2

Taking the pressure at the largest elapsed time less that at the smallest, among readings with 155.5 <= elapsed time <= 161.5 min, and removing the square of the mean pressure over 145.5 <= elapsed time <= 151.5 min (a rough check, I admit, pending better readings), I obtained -2.78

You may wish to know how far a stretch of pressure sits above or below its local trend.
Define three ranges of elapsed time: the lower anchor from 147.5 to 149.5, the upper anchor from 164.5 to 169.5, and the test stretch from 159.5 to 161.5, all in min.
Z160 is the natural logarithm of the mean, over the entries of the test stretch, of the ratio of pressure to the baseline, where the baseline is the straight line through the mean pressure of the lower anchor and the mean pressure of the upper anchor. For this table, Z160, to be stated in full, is 0.066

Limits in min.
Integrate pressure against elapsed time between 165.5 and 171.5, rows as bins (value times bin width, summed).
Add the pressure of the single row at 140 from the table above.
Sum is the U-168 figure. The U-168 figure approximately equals 8.5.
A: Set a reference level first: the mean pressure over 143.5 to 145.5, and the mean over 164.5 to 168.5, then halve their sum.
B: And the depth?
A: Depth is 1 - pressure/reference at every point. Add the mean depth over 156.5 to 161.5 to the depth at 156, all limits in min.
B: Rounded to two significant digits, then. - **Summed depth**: -0.10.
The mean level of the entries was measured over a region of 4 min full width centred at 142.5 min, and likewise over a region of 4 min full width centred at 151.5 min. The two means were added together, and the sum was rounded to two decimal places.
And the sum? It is 3.15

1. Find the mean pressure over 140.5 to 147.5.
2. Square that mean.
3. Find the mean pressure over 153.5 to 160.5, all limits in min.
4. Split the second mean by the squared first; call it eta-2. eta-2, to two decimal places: 0.57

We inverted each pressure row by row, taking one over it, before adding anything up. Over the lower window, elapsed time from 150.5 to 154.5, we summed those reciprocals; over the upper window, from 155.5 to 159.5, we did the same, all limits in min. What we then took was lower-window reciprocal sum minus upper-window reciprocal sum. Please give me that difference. 0.0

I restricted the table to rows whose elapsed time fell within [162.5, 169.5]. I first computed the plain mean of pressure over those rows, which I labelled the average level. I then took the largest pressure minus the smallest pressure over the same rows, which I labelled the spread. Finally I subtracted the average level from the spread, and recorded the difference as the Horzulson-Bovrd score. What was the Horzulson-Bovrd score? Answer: -1.0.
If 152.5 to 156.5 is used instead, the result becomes -1.4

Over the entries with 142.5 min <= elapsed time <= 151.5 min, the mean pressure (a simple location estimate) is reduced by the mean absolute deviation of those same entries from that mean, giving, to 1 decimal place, 1.6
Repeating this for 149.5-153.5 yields 1.5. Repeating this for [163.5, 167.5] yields 1.2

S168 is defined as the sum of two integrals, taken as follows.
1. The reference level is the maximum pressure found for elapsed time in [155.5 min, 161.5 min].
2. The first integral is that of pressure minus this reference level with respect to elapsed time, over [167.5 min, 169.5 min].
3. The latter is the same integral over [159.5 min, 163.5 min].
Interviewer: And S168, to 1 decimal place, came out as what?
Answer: -2.0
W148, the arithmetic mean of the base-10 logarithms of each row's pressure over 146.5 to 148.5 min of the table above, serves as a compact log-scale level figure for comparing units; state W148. 0.21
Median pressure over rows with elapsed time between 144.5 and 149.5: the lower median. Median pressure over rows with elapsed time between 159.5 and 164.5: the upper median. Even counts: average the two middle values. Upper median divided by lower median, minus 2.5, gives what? -1.73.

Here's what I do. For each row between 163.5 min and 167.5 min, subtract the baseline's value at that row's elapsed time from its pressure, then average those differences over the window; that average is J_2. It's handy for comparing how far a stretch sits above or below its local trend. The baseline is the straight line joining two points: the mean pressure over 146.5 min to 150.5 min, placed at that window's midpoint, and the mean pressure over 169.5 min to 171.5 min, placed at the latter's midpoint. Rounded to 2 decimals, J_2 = -0.06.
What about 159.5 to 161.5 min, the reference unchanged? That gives 0.03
